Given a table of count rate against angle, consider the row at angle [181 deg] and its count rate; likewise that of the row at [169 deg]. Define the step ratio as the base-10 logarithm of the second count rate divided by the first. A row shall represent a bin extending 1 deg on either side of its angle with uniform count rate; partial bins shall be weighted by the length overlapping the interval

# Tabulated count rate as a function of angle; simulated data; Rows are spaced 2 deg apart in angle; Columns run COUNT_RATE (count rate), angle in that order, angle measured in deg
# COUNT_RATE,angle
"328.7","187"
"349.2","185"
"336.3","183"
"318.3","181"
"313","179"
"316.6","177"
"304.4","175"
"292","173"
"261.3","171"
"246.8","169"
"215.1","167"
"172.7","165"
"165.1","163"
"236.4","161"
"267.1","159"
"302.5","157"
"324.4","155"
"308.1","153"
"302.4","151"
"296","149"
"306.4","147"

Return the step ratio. -0.11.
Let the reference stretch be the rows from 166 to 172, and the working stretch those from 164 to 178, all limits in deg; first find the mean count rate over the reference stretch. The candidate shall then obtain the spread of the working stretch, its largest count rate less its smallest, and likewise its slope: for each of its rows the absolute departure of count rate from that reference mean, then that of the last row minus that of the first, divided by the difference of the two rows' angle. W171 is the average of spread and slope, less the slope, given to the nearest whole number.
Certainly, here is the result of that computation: 72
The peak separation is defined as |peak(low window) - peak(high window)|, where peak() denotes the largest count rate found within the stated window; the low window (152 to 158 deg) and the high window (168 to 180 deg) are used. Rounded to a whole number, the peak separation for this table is 8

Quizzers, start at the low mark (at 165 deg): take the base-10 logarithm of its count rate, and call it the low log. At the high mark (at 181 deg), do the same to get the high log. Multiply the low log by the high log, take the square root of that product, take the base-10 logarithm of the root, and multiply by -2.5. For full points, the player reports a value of -0.935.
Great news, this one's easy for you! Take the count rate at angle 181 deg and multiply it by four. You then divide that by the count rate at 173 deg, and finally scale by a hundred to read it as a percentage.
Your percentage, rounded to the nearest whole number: 436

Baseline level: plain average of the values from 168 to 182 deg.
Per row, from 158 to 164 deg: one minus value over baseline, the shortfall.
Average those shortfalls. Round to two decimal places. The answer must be 0.24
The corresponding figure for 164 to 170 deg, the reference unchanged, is 0.28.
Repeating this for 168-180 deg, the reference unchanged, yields 0.01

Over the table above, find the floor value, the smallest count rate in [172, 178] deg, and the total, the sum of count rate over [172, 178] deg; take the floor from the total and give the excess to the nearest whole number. 621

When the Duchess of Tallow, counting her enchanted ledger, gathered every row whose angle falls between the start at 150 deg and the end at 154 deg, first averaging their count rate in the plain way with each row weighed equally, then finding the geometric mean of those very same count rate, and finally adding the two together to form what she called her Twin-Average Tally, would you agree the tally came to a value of 610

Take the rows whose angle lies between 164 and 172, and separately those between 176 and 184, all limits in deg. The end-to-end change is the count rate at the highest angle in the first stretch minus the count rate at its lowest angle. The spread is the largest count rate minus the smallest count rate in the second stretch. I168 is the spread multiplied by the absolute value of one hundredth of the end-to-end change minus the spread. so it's 522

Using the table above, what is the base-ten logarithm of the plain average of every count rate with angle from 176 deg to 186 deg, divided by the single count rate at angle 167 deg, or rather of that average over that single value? 0.181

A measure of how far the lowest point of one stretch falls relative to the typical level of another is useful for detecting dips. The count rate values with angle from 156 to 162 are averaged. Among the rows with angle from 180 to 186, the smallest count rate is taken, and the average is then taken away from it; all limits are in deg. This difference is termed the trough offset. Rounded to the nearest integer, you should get 50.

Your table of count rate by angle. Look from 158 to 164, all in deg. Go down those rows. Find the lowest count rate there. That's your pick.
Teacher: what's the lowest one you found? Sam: 165.1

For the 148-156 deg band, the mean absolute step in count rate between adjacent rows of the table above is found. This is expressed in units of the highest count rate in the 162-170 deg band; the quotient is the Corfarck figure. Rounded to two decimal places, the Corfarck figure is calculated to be 0.04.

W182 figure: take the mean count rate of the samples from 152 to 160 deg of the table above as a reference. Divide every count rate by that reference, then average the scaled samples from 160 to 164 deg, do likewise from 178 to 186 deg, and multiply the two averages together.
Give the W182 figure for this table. 0.73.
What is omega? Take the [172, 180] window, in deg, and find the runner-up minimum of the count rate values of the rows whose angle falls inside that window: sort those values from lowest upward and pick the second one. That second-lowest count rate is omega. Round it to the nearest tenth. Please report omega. 304.4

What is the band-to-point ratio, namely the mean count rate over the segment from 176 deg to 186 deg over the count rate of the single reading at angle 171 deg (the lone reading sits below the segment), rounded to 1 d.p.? 1.3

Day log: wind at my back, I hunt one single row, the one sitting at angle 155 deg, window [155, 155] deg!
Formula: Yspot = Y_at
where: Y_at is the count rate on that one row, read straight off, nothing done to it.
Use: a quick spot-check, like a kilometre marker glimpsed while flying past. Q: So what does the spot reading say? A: 324.4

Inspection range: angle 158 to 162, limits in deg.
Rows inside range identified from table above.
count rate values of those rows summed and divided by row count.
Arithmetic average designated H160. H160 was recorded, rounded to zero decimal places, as 252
